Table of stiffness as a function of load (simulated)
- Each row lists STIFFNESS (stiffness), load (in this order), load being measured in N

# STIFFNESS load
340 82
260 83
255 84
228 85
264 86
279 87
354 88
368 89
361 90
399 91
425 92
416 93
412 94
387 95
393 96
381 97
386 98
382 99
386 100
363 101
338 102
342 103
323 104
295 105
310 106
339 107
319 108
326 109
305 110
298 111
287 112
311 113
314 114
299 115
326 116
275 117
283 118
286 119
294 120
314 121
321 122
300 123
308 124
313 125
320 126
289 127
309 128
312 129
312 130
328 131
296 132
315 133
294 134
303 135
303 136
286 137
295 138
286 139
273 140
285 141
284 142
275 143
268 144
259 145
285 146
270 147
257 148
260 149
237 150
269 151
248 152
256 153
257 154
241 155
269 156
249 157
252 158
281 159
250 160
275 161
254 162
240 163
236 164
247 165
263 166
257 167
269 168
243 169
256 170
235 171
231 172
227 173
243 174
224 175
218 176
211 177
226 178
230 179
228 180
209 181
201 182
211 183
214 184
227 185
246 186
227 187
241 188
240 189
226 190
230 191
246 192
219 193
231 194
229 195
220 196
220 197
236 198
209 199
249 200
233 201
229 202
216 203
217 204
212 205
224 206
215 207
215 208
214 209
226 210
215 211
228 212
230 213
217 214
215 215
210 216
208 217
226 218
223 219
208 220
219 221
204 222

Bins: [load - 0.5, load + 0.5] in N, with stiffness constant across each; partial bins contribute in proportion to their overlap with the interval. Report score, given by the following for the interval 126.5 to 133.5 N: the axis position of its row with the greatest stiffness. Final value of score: 131 N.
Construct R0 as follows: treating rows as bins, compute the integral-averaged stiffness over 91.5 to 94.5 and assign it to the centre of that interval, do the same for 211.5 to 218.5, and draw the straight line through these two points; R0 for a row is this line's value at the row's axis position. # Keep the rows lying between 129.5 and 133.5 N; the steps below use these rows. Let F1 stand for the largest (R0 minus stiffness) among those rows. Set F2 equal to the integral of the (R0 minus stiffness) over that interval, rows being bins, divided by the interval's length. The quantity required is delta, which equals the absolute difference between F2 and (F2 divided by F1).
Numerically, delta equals 42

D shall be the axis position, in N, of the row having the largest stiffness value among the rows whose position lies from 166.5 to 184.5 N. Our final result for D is 168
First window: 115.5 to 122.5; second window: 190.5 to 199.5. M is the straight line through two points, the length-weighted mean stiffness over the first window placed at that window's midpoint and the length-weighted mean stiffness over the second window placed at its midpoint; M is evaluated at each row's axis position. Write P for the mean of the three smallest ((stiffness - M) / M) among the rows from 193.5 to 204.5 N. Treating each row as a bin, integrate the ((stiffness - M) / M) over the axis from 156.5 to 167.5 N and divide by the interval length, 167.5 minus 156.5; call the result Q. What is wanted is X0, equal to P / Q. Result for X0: 2.6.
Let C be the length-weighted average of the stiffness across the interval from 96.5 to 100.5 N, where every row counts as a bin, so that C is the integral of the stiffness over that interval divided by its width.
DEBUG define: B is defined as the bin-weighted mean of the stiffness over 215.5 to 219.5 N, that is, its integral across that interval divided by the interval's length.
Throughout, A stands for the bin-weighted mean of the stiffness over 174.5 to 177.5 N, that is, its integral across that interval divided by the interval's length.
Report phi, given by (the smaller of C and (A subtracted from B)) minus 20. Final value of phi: -21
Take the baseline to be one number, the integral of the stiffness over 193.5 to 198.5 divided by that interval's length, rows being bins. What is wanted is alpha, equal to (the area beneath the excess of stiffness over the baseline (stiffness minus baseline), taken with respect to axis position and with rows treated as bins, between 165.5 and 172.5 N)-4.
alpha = 160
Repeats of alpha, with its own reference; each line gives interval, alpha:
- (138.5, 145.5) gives 336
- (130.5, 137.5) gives 531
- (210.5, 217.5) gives -71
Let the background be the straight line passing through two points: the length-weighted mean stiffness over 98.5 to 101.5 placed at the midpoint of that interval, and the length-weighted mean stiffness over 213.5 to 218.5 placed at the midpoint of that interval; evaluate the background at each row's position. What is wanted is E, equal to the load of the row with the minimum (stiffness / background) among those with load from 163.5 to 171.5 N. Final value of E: 164 N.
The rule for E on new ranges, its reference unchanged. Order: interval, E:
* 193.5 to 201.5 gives 199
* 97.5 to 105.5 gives 105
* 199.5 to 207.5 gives 205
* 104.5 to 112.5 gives 112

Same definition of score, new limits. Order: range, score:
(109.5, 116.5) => 116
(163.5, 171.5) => 168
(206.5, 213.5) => 213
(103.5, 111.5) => 107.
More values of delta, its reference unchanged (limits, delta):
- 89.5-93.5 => 20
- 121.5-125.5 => 57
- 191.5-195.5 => 22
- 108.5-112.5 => 84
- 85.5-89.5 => 110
